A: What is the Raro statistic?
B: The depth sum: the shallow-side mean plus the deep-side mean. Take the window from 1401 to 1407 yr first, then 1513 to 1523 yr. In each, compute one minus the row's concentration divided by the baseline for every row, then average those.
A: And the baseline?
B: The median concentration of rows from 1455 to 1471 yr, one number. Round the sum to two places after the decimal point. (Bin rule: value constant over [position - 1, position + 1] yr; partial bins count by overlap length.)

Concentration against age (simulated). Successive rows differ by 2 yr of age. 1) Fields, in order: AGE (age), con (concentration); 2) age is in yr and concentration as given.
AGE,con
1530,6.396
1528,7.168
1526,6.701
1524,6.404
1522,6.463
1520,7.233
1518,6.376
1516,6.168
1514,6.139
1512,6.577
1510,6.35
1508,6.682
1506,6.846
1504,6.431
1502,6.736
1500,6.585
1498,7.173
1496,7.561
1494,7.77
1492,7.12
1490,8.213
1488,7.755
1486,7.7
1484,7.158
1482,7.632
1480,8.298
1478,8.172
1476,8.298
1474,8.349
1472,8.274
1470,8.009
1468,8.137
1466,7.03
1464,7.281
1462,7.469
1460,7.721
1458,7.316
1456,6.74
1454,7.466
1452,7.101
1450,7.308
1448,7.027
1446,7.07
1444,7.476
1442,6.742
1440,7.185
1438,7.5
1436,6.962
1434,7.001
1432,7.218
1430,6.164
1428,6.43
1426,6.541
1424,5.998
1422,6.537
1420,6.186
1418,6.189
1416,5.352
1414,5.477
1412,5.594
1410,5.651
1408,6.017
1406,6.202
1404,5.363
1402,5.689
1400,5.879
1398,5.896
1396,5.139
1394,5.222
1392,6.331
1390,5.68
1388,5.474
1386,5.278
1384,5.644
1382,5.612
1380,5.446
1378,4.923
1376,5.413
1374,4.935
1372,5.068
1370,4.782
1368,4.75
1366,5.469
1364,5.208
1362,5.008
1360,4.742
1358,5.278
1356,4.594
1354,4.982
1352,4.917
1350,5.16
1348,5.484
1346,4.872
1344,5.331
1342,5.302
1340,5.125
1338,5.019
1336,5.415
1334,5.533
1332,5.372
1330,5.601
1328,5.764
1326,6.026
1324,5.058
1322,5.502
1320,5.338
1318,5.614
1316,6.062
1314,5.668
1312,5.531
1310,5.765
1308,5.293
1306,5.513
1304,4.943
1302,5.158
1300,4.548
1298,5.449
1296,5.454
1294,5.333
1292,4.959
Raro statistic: 0.35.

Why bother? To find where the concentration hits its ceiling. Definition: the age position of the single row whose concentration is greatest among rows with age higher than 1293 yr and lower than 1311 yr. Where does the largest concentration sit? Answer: 1310 yr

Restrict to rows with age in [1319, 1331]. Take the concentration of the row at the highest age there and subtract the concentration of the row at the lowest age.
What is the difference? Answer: 0.26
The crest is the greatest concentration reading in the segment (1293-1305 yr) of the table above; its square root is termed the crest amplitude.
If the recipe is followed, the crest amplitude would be 2.34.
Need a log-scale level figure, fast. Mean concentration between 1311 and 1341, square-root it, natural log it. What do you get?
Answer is 0.85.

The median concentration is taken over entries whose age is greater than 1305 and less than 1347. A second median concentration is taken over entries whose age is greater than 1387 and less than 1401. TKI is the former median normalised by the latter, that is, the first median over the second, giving 0.97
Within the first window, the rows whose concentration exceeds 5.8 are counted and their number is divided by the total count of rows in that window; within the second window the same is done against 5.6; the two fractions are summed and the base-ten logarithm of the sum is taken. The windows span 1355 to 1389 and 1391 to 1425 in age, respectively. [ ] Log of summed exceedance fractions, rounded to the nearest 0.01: -0.19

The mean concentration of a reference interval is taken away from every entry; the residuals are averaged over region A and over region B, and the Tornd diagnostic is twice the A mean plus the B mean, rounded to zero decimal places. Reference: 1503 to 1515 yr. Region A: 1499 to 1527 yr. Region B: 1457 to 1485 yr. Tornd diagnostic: 1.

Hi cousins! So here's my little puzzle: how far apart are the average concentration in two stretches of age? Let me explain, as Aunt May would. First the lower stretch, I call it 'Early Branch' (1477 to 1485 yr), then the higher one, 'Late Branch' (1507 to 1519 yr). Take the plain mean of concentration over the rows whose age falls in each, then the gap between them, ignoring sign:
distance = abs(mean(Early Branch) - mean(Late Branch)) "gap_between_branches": 1.43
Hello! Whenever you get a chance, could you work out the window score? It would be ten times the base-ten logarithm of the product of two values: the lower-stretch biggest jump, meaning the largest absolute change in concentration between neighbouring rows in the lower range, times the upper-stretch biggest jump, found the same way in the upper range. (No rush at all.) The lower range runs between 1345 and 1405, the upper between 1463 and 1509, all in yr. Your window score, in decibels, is 0.89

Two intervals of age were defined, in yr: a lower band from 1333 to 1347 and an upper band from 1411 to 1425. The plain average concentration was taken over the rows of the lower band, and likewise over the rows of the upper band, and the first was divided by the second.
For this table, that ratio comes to 0.89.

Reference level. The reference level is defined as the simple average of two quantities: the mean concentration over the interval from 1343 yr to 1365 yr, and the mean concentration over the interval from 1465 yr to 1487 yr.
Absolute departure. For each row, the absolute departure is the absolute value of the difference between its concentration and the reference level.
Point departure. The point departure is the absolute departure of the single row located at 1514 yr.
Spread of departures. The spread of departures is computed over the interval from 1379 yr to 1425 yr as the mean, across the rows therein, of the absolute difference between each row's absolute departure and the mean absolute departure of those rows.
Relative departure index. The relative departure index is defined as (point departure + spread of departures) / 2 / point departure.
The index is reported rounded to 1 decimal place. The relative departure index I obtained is 1.0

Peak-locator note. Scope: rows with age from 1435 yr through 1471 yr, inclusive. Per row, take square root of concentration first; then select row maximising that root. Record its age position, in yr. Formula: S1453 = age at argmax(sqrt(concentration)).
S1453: 1468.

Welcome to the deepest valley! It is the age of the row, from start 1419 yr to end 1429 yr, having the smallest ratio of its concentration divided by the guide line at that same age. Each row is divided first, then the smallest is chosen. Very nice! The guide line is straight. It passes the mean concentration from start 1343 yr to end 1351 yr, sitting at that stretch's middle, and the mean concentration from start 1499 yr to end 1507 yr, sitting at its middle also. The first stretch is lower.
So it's 1424 yr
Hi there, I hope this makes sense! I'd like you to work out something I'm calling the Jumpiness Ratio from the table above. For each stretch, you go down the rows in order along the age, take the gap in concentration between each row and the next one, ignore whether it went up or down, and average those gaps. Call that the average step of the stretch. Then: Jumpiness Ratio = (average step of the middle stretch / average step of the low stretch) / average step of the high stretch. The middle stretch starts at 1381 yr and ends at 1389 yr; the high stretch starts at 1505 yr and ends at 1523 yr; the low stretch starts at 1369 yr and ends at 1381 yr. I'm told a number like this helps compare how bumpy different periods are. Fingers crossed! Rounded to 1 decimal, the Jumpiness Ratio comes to 1.4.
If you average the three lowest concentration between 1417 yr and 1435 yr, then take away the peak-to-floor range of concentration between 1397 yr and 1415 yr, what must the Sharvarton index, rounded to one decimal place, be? 5.3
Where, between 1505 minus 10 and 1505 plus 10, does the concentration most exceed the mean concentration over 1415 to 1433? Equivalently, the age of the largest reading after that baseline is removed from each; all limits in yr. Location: 1496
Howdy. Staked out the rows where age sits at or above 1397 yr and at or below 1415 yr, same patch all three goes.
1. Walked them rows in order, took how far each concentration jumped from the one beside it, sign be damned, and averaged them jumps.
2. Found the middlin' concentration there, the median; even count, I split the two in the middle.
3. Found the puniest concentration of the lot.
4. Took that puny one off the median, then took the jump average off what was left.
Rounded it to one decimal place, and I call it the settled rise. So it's 0.1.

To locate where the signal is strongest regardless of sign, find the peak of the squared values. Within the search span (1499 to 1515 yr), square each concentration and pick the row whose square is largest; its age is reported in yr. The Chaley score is 1506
